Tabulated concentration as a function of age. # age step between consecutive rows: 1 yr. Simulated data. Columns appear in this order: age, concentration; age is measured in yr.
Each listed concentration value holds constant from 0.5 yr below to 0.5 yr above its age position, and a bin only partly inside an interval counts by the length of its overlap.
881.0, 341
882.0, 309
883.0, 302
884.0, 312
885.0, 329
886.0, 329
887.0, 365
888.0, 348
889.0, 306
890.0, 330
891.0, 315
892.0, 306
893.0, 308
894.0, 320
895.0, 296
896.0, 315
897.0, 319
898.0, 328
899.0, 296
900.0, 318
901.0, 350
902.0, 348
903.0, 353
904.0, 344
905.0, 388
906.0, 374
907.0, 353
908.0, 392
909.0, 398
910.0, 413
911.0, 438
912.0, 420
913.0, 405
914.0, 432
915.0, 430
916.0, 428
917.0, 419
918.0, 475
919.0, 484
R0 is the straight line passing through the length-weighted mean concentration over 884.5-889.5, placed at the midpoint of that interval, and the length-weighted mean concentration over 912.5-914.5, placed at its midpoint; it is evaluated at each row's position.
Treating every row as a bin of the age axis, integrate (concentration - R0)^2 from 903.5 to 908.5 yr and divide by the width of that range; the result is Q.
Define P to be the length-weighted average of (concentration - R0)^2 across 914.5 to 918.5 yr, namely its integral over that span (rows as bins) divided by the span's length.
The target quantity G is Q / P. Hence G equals 1.87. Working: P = 489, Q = 915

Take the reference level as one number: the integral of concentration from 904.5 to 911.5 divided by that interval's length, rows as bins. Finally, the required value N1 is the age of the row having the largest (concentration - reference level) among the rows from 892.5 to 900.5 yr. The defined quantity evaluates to 898.0 yr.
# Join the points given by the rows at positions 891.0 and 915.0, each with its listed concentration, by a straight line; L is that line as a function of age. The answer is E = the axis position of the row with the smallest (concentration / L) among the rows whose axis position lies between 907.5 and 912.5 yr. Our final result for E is 908.0 yr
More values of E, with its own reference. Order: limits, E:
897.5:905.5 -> 899.0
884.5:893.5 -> 893.0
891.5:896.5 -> 895.0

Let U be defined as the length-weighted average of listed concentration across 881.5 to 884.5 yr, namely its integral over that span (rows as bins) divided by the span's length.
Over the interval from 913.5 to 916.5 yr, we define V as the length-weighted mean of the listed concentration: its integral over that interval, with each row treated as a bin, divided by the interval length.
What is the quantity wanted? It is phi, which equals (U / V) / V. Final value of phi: 0.0017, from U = 308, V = 430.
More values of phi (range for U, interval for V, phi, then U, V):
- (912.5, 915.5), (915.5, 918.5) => 0.0022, 422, 441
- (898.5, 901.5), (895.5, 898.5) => 0.0031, 321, 321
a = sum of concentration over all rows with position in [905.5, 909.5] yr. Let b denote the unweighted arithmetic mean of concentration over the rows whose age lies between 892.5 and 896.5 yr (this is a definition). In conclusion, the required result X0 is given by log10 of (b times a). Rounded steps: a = 1517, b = 310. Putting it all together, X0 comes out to 5.672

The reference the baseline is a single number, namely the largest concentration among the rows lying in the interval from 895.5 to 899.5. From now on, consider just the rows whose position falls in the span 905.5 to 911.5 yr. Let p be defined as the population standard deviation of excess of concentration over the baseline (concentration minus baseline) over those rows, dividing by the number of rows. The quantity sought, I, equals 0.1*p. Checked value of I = 2.7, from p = 27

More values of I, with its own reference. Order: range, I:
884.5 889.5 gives 2.0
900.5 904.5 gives 0.3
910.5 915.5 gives 1.2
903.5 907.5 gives 1.7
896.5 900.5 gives 1.2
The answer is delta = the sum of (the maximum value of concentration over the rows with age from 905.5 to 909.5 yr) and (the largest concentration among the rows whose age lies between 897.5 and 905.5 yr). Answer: 786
